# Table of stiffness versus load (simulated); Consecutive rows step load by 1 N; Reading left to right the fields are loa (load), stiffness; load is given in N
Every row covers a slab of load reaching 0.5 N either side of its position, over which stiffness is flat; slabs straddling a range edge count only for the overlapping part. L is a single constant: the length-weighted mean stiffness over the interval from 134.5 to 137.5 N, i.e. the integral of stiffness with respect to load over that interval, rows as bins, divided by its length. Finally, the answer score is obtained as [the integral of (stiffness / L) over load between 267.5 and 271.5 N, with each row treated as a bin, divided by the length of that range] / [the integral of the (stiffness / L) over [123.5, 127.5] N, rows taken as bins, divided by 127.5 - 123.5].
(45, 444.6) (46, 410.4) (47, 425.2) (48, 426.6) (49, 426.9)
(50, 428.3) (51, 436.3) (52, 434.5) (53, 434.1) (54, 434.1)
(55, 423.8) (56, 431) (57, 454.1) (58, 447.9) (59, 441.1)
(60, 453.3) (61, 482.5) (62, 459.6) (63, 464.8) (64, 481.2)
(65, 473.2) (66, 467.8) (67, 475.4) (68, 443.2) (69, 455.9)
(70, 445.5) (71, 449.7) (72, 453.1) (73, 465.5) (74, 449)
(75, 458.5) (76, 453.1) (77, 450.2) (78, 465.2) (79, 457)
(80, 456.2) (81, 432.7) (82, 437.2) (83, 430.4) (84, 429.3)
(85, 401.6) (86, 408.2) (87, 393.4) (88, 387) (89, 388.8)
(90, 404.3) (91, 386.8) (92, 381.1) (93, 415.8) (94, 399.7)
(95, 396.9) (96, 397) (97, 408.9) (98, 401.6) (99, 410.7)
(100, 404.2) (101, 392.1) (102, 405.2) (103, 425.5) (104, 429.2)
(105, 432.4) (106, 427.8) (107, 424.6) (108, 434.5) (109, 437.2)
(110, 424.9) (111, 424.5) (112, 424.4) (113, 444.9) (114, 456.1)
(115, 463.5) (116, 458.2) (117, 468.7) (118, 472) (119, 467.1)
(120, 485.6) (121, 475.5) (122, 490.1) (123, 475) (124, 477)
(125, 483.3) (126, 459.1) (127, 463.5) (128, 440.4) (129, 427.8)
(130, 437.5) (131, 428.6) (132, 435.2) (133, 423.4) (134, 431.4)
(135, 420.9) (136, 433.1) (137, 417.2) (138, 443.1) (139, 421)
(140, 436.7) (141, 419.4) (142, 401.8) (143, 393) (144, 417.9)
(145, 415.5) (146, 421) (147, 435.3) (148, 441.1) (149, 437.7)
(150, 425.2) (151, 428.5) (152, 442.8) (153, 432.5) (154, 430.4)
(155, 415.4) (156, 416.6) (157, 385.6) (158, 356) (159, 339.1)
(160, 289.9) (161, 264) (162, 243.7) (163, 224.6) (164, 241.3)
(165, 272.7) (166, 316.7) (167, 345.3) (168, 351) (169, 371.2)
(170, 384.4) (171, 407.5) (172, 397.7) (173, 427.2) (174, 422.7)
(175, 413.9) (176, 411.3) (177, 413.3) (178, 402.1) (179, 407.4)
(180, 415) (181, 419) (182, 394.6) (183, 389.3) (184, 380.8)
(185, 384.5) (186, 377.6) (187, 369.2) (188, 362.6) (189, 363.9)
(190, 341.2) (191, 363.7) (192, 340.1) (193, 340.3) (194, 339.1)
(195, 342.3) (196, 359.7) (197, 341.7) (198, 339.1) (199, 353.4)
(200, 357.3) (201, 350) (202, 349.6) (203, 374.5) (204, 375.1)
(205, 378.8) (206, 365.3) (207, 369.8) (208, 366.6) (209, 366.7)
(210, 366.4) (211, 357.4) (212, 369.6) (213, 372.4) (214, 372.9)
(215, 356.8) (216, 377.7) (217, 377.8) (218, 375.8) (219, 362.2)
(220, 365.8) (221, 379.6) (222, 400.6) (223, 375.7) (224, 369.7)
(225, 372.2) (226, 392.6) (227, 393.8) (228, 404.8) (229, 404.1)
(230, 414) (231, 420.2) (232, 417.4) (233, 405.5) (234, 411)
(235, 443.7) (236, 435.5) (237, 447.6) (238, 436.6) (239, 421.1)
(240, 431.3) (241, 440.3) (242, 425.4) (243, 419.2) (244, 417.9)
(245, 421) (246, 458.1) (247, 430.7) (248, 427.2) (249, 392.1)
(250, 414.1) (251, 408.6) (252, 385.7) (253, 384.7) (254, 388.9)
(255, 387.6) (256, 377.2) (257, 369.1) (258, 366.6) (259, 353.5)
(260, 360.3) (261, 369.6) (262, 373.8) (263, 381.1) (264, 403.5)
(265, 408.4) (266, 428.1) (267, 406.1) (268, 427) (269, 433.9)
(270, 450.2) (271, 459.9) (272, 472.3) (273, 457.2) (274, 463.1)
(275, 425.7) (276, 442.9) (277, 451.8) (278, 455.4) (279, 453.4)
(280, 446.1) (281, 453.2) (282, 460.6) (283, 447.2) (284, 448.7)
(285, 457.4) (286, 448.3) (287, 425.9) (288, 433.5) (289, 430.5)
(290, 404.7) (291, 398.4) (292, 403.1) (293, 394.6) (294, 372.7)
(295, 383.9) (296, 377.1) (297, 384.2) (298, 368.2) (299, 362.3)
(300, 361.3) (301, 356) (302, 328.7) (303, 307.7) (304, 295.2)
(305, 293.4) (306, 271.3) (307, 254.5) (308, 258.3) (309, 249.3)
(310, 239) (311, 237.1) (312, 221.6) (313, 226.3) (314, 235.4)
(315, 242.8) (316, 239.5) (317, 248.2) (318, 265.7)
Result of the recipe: 0.94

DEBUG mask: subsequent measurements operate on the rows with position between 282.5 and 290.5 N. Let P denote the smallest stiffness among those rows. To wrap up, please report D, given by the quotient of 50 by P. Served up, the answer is 0.124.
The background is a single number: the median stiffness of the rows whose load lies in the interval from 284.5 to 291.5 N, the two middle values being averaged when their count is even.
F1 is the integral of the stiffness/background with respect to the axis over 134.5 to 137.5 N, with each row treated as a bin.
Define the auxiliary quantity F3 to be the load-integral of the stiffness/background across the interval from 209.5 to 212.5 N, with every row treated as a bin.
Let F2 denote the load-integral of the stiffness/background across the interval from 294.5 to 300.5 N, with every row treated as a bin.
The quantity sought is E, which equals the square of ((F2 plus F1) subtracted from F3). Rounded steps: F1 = 3.0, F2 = 5.2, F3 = 2.5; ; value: 31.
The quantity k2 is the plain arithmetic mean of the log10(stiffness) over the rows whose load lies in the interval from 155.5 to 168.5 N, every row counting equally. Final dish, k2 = 2.49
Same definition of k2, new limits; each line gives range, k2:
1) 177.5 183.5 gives 2.61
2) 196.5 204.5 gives 2.55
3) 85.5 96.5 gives 2.60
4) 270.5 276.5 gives 2.66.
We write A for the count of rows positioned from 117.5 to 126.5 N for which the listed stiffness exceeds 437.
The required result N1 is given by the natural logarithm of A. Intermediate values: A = 9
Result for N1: 2.2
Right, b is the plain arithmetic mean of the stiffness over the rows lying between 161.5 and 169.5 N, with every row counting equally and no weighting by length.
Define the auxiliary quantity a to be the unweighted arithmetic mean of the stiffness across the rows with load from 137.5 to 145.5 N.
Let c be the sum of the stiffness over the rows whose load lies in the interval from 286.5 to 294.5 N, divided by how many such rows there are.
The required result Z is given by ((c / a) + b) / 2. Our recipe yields 148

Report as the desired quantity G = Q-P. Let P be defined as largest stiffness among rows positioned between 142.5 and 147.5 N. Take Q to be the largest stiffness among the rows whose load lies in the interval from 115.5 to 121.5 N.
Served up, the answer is 50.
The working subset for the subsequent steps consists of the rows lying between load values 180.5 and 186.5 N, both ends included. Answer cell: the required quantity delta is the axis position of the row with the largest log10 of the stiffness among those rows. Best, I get 181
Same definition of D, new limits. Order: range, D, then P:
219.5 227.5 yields 0.137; 365.8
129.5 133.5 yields 0.118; 423.4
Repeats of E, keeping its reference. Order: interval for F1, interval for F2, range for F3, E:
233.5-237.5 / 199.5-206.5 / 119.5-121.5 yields 60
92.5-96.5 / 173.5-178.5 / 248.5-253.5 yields 15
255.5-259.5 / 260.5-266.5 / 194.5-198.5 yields 32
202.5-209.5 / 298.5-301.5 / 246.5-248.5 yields 43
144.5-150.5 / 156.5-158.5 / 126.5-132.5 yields 3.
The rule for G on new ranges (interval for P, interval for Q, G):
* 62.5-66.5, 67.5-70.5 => -25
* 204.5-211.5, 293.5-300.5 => 5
